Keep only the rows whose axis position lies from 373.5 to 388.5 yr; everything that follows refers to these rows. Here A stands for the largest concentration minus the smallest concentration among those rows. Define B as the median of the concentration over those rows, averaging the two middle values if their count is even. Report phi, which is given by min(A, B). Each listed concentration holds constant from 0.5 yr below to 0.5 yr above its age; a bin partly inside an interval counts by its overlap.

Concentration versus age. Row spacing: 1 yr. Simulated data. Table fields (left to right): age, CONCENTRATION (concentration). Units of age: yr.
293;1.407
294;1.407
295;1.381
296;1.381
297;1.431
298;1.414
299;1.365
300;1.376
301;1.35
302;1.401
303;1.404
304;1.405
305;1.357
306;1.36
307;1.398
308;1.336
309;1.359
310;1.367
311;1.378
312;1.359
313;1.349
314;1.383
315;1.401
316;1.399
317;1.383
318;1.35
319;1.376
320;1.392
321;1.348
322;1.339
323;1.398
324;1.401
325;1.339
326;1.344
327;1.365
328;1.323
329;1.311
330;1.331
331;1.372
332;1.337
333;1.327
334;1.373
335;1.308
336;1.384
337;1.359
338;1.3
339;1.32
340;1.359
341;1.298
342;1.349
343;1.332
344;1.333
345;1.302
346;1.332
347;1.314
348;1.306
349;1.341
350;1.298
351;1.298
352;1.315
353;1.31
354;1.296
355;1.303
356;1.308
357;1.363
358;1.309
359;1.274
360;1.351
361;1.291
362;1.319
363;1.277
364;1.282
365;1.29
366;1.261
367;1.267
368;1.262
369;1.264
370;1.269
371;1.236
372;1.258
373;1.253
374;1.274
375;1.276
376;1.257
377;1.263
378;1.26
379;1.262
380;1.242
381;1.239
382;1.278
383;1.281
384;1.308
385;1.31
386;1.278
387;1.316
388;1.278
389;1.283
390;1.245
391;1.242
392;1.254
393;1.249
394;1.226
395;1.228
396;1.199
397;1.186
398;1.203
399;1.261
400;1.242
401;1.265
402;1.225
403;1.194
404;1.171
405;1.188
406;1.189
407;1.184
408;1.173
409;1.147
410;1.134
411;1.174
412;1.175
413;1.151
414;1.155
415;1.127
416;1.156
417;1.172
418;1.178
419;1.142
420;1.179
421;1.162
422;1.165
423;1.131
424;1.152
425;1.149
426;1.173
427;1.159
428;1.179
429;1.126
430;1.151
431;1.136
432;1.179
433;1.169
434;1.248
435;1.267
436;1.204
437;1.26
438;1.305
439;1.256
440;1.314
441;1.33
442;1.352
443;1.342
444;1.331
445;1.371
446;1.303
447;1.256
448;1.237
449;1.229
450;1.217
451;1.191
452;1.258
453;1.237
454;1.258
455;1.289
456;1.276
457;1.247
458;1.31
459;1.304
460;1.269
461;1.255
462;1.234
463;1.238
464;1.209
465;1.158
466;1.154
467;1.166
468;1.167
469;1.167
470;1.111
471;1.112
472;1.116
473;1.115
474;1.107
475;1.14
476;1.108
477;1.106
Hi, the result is 0.08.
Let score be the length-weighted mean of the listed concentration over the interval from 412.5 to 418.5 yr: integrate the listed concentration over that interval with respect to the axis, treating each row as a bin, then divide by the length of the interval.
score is 1.16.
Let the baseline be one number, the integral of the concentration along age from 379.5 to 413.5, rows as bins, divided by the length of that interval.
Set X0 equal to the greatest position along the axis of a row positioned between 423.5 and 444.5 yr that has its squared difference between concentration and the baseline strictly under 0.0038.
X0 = 439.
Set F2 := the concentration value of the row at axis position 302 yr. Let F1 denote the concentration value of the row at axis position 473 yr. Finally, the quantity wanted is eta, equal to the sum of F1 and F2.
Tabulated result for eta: 2.52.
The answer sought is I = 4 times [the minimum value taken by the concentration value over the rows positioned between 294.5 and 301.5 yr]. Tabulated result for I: 5.40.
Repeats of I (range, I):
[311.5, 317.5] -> 5.40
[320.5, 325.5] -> 5.36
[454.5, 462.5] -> 4.94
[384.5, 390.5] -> 4.98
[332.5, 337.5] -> 5.23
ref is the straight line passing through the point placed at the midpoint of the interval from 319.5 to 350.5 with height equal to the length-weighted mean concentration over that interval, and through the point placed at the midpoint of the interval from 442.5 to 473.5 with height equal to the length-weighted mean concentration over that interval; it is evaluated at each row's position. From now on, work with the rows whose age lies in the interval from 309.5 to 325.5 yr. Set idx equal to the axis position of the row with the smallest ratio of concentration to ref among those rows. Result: 322 yr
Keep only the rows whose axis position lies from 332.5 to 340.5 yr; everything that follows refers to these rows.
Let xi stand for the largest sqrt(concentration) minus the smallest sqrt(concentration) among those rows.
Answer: 0.036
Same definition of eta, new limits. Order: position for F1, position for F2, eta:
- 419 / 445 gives 2.51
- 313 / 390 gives 2.59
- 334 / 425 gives 2.52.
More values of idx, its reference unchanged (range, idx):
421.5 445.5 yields 429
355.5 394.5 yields 371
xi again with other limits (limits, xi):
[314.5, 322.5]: 0.026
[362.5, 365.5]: 0.006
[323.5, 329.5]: 0.039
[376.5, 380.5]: 0.009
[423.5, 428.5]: 0.014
